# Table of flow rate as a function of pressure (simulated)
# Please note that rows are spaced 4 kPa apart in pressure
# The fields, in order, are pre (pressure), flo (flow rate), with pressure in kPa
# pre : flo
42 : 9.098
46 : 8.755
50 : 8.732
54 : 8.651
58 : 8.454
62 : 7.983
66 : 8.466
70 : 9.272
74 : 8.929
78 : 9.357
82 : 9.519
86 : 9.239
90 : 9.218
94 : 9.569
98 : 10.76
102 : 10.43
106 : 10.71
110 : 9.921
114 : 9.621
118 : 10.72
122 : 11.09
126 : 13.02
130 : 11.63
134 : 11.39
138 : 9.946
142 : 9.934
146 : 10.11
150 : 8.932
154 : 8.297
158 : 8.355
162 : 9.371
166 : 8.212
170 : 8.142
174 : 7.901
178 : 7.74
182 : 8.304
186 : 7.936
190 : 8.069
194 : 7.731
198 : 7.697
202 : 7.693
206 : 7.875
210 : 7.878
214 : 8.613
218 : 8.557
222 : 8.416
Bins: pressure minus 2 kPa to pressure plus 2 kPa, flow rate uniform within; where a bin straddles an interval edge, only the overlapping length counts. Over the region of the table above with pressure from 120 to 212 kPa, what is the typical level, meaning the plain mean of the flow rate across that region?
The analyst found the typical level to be 9.0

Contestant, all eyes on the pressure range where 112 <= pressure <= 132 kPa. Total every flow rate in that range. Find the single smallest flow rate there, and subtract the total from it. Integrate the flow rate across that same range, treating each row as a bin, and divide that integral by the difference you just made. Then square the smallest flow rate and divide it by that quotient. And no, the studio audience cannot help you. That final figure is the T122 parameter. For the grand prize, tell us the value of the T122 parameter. -19.2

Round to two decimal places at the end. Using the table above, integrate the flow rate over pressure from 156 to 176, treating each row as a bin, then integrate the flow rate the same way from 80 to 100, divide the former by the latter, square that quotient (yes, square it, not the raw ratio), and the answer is 0.76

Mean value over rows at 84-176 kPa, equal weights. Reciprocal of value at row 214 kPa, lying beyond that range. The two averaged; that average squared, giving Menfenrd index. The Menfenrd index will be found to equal 24.8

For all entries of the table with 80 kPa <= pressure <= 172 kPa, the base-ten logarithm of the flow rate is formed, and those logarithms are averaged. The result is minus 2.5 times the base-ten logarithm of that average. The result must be 0.007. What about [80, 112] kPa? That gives 0.005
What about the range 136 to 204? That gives 0.082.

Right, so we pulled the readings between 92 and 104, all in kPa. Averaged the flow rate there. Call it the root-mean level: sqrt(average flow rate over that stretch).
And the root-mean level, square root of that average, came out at 3.20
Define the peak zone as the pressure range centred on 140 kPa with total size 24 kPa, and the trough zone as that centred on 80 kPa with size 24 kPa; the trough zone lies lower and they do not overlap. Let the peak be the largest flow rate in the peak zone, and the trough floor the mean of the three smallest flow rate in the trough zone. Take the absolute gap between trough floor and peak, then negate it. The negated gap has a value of -2.5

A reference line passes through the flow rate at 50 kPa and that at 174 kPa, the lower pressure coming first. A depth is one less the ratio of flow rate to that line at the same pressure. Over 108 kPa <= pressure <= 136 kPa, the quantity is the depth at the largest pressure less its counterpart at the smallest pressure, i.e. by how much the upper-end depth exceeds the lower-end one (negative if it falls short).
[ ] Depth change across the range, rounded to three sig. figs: -0.203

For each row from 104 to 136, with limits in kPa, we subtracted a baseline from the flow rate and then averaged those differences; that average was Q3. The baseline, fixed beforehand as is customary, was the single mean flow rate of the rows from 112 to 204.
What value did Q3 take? 1.80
